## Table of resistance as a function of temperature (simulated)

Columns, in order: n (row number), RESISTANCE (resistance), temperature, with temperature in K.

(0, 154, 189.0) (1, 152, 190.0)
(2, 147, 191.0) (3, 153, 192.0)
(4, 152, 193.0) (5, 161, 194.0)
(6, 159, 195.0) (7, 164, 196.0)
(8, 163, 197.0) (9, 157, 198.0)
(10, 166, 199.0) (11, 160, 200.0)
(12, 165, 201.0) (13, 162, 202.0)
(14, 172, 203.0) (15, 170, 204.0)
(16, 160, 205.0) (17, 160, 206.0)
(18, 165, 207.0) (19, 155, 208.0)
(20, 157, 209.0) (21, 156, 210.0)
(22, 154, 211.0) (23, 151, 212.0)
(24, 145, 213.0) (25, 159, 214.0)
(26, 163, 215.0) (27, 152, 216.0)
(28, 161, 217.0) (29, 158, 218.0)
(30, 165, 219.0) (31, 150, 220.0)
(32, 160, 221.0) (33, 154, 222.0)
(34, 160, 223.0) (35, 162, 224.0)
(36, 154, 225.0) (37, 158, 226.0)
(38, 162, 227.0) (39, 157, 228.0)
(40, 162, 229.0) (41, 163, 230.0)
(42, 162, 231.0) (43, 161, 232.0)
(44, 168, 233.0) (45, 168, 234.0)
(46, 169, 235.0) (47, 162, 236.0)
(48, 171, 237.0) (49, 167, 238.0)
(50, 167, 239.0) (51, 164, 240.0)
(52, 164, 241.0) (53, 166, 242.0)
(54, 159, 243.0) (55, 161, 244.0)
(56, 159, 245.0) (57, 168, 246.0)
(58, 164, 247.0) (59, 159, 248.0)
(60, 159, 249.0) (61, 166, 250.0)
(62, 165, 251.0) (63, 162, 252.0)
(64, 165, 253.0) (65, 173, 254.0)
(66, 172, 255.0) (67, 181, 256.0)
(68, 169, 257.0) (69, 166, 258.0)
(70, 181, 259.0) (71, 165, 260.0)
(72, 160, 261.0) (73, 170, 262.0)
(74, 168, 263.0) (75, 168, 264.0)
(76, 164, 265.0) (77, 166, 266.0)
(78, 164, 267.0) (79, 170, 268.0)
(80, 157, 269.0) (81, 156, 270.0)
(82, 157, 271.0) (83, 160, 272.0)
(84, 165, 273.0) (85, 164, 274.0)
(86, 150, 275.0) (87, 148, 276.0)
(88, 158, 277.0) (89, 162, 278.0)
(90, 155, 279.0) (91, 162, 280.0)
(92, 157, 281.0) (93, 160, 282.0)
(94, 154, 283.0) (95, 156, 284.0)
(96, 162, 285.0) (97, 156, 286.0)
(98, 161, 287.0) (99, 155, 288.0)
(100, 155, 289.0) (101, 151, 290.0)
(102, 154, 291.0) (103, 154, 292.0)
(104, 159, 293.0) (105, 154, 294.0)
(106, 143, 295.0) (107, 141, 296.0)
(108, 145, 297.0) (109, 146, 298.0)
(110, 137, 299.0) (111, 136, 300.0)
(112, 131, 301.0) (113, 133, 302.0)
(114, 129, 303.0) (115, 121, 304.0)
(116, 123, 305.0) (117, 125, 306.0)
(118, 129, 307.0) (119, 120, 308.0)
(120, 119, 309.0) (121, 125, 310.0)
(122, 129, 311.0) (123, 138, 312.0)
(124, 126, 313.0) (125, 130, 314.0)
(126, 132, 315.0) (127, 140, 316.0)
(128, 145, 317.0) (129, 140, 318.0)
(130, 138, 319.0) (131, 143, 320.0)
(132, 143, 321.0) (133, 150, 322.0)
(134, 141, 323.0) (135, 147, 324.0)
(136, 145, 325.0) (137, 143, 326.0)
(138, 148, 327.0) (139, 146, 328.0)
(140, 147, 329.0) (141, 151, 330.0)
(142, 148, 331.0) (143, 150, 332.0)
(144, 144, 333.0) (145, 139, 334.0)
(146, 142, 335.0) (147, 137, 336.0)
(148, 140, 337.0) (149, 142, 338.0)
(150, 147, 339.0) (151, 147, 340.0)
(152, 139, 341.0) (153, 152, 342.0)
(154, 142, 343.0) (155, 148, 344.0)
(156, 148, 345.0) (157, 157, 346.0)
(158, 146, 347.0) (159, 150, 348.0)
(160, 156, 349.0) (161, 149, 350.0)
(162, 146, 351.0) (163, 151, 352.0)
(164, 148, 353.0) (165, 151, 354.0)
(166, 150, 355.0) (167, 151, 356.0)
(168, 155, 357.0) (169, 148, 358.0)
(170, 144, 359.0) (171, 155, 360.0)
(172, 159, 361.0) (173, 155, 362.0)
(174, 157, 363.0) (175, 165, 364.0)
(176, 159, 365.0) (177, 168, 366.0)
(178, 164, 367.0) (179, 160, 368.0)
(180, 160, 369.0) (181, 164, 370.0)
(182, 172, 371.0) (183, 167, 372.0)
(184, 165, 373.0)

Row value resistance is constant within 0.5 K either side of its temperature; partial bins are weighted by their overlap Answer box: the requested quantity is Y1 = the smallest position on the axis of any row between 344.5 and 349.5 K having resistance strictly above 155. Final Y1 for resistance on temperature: 346.0 K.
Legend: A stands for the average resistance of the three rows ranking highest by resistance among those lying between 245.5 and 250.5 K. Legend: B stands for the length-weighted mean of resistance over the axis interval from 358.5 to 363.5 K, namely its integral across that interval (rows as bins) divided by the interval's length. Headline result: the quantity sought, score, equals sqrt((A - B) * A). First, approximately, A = 166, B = 154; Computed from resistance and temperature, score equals 45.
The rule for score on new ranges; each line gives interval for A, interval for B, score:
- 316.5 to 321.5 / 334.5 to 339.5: 17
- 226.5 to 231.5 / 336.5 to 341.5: 56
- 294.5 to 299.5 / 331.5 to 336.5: 18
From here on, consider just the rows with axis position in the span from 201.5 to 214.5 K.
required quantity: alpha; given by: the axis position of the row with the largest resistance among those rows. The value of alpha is 203.0 K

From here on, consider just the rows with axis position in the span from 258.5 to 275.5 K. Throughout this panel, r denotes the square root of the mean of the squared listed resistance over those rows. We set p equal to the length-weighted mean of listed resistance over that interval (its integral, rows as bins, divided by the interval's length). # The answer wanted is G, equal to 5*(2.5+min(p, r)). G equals 832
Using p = 164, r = 164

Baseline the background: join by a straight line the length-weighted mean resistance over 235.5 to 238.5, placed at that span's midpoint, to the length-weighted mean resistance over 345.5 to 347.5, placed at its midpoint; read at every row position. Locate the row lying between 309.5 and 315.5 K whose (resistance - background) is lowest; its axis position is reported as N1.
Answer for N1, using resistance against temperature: 310.0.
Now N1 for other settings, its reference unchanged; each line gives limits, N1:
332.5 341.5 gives 336.0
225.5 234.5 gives 228.0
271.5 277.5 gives 276.0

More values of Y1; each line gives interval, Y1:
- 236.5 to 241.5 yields 237.0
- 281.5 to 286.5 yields 282.0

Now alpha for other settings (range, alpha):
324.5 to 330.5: 330.0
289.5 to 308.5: 293.0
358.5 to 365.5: 364.0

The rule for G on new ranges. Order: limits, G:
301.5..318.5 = 661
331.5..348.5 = 739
